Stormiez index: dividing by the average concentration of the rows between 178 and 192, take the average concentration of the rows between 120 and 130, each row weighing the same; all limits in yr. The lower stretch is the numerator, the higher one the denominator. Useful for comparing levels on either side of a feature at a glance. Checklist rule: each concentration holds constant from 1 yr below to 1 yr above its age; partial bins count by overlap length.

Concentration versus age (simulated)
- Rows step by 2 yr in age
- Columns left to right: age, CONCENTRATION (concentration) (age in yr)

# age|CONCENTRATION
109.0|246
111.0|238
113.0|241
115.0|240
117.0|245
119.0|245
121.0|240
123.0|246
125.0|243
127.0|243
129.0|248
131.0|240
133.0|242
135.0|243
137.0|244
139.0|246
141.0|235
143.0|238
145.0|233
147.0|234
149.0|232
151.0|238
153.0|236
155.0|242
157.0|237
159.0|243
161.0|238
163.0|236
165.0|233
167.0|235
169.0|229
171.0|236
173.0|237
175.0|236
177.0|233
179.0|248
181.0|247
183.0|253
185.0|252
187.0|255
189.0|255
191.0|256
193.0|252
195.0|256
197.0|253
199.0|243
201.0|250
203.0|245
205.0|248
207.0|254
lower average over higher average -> 0.97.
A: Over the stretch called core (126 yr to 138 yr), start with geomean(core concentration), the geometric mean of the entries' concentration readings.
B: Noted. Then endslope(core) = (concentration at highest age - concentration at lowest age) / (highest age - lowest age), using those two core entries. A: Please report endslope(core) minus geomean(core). -243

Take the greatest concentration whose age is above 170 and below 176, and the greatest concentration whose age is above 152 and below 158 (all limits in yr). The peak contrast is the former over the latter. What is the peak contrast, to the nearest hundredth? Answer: 0.98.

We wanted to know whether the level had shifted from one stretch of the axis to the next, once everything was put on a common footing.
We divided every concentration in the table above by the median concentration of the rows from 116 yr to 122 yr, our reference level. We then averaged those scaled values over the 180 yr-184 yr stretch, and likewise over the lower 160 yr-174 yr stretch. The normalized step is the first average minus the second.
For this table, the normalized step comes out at 0.062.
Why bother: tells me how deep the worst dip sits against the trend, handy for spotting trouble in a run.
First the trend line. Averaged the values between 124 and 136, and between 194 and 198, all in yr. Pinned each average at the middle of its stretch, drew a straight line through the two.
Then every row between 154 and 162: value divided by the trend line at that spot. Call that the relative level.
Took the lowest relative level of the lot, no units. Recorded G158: 0.956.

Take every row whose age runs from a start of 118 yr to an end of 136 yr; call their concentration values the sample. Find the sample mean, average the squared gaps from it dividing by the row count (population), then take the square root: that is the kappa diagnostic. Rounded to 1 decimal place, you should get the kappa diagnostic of 2.5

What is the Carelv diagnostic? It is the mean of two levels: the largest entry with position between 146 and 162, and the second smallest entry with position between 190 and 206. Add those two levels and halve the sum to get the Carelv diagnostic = 244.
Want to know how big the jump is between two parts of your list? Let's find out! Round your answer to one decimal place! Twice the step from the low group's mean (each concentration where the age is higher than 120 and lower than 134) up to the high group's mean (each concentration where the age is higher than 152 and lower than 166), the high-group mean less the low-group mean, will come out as -10.6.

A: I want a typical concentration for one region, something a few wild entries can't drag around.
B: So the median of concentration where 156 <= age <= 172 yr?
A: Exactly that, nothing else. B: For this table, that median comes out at 236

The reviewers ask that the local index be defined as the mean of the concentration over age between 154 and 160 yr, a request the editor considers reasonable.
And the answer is 241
